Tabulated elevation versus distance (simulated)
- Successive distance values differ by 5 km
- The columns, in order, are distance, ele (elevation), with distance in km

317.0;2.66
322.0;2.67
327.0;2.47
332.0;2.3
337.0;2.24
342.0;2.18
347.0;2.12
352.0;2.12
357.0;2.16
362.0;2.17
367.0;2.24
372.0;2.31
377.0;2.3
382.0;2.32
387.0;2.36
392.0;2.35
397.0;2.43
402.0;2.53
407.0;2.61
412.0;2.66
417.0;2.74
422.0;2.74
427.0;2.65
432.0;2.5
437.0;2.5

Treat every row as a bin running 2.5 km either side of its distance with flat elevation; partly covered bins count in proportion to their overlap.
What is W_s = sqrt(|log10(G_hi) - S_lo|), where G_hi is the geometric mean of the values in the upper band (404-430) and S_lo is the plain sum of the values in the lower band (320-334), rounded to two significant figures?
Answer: 2.6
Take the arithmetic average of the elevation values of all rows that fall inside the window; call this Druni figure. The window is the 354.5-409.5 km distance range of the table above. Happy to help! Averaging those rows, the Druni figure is 2.34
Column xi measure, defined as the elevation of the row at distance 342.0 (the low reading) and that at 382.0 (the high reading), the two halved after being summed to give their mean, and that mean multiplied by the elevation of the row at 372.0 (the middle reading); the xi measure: 5.20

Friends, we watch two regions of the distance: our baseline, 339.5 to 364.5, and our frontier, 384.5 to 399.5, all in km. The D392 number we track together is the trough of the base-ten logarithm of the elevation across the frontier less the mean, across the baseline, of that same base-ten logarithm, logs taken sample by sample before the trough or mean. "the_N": 0.039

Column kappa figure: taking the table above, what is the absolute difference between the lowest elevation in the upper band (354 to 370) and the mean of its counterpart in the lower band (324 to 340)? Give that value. 0.18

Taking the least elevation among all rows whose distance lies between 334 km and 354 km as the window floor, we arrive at 2.12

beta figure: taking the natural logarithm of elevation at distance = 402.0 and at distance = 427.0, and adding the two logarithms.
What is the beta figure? 1.90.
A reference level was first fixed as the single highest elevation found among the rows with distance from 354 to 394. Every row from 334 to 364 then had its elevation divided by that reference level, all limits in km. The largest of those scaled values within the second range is 0.95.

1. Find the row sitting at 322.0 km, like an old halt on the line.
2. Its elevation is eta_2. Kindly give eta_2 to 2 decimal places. 2.67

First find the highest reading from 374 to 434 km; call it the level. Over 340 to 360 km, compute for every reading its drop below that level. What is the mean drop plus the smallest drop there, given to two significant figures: 1.2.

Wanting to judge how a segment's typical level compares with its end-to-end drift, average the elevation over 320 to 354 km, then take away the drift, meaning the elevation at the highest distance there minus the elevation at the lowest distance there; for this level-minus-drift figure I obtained 2.85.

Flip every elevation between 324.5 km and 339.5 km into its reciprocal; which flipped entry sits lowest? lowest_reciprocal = 0.405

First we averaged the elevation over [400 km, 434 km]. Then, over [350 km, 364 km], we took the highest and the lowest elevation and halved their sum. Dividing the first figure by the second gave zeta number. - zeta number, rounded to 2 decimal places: 1.23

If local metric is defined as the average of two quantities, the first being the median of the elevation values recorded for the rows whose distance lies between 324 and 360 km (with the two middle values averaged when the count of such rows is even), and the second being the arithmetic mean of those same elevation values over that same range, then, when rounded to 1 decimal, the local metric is 2.2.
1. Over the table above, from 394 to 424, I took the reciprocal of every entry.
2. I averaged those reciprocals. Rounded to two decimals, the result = 0.38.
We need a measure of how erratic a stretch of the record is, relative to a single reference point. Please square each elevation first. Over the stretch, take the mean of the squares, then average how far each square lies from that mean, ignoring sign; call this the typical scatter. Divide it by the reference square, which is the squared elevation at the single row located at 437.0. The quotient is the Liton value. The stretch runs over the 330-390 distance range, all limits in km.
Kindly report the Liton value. 0.050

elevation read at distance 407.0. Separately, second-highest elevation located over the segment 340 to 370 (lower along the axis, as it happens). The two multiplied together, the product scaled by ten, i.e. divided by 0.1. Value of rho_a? 56.9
